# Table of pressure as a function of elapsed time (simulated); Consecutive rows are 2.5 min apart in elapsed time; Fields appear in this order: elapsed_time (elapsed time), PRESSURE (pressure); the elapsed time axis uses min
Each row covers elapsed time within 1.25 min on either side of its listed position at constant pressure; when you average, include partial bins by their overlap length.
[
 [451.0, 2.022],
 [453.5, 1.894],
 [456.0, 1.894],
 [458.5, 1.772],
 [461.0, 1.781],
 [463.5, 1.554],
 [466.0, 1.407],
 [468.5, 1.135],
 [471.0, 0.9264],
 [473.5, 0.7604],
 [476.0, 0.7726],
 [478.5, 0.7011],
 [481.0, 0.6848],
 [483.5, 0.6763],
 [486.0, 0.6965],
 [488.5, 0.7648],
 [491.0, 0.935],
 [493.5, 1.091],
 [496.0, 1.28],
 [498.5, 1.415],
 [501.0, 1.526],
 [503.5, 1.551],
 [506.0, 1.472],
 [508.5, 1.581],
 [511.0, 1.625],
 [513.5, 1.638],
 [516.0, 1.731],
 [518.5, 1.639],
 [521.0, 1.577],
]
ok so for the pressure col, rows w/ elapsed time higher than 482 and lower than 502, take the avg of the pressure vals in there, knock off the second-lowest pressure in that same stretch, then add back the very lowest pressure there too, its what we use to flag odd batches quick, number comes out 1.0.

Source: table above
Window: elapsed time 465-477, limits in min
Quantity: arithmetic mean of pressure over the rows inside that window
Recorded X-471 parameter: 1.00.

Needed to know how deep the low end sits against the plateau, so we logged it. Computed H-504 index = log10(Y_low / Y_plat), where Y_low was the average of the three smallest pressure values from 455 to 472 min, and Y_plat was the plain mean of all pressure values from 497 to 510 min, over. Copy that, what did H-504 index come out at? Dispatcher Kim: -0.1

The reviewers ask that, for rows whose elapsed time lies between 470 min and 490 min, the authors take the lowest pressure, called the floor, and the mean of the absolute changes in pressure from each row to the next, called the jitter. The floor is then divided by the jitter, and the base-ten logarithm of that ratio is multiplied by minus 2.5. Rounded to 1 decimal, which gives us -2.8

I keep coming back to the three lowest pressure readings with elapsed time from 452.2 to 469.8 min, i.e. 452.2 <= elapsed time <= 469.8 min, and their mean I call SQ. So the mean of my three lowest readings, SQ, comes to 1.4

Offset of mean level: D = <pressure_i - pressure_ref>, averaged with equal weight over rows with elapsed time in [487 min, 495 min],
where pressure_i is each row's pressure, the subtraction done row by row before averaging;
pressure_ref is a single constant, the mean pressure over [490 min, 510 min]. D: -0.4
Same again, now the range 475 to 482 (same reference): -0.6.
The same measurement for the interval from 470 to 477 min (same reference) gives -0.5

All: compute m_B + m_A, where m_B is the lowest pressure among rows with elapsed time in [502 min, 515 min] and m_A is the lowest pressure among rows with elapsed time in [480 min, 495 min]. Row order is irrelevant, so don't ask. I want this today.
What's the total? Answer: 2.1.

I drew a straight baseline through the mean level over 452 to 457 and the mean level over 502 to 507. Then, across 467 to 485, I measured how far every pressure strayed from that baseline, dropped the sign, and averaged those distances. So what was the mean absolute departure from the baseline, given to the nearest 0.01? 0.92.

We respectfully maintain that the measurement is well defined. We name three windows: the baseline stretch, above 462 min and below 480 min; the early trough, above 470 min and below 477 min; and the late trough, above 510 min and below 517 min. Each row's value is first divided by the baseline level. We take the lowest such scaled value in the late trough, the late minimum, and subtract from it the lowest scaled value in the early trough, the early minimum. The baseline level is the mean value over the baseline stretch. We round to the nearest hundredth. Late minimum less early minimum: 0.83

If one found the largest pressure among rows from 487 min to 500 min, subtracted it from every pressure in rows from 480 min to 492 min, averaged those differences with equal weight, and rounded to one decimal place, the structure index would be -0.7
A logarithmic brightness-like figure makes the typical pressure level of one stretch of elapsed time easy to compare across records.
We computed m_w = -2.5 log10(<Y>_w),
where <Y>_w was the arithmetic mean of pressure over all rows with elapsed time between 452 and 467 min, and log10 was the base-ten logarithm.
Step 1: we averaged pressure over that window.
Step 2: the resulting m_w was -0.59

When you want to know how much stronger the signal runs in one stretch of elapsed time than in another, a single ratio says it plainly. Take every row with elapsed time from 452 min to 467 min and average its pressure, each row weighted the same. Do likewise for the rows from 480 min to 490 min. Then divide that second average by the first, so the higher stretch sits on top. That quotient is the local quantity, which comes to 0.41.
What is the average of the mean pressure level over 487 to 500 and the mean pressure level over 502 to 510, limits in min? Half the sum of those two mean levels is 1.32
